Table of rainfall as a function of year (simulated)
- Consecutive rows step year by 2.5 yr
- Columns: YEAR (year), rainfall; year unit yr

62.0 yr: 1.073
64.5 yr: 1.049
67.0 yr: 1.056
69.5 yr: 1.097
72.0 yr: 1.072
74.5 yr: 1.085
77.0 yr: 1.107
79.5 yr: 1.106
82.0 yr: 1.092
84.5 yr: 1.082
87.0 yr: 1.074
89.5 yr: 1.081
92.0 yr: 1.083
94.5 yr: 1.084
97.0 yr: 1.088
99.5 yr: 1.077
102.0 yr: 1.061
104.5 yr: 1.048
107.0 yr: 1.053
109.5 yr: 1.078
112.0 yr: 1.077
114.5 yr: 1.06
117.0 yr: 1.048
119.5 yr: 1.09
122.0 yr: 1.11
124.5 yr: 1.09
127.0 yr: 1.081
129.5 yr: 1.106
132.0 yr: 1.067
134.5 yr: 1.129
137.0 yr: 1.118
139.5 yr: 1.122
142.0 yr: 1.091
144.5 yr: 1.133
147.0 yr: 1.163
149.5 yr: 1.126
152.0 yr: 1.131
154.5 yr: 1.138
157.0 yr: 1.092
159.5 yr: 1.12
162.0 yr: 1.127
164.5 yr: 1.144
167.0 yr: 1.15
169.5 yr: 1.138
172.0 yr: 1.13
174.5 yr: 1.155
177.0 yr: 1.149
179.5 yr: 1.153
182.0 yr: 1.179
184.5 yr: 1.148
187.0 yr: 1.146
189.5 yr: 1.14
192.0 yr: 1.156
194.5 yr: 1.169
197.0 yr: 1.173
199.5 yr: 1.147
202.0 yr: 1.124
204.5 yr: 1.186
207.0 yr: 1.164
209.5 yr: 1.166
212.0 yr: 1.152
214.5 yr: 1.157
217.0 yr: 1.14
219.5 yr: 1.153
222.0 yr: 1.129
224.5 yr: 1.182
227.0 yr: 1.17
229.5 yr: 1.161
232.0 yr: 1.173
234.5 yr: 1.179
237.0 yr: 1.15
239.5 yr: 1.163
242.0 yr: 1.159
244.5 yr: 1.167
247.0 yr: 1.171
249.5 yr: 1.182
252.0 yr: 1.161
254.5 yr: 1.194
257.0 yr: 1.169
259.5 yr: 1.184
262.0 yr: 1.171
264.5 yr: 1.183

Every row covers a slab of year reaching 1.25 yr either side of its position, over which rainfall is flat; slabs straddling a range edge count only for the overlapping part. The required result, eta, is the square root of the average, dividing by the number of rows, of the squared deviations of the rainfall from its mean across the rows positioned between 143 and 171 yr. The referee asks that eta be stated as 0.017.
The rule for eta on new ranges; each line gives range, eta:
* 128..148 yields 0.027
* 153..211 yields 0.021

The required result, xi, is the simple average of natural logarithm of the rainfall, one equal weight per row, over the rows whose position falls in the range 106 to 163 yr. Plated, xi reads 0.097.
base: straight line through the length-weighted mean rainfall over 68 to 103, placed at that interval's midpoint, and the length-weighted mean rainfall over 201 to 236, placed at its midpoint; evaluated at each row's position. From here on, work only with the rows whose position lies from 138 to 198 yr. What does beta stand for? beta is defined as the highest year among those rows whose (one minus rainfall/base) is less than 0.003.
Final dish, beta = 197.0 yr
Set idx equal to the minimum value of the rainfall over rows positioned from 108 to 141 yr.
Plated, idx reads 1.048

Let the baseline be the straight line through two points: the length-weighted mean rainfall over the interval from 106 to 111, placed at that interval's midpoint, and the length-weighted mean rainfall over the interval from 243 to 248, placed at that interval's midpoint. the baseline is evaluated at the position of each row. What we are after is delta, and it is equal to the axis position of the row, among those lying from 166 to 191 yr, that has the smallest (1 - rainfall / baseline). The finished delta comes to 182.0 yr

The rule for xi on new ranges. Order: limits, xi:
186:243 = 0.147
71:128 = 0.076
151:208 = 0.136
